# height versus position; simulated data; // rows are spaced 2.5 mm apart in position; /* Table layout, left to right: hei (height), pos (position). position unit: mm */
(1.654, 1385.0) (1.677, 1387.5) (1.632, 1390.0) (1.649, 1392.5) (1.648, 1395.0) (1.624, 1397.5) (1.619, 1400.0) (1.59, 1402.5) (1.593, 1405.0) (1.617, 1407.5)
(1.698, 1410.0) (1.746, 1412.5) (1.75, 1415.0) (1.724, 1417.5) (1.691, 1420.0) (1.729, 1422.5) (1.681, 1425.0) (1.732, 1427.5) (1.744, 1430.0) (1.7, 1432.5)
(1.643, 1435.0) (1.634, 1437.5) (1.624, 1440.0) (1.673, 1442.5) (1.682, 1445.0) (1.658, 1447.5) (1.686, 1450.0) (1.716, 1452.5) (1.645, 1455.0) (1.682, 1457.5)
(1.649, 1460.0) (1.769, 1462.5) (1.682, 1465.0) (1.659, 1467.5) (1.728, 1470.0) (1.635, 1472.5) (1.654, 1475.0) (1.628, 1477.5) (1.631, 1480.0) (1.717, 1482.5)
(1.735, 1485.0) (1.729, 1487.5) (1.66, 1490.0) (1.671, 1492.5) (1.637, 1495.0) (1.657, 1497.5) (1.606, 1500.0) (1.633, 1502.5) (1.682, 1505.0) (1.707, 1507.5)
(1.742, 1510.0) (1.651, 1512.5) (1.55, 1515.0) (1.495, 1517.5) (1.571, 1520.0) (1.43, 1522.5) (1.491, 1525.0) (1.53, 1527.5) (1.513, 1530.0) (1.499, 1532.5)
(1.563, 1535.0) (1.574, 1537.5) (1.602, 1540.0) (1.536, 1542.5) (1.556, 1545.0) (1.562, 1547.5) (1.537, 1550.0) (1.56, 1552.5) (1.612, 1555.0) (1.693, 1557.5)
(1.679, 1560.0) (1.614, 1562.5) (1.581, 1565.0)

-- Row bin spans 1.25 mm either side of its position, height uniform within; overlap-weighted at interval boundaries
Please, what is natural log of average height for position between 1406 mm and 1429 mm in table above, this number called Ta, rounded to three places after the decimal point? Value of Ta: 0.535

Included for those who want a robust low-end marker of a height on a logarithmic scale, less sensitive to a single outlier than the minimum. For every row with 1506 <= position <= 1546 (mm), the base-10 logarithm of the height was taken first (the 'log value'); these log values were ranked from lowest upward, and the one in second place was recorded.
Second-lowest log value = 0.173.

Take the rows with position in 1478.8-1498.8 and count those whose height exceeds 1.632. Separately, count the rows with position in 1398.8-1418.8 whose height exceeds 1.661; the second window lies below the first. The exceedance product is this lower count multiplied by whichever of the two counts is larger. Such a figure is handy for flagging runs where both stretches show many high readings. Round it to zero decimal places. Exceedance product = 28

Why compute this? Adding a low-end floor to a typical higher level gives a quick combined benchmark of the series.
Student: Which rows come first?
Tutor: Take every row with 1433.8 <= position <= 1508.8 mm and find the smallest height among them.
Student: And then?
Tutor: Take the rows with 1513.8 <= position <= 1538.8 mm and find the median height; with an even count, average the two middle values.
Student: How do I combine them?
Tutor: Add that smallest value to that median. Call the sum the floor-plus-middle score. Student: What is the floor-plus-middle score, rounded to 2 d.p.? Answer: 3.13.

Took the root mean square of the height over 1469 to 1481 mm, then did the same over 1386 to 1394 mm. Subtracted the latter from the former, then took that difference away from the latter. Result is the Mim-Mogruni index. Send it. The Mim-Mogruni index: 1.65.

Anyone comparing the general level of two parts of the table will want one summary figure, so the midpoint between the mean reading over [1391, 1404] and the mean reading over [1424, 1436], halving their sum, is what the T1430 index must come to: 1.66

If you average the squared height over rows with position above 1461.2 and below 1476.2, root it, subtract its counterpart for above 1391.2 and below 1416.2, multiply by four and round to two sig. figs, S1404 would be 0.14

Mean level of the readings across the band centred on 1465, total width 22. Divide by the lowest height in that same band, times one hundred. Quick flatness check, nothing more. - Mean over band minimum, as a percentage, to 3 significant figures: 103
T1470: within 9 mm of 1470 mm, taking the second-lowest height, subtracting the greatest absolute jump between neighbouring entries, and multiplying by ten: 15.4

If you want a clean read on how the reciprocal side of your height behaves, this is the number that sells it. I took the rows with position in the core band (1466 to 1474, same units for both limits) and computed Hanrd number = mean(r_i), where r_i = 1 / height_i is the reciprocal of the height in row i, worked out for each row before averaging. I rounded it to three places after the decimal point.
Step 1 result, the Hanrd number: 0.598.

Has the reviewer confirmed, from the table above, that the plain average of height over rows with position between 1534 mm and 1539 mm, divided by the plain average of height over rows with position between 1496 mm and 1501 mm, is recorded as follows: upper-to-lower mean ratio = 0.96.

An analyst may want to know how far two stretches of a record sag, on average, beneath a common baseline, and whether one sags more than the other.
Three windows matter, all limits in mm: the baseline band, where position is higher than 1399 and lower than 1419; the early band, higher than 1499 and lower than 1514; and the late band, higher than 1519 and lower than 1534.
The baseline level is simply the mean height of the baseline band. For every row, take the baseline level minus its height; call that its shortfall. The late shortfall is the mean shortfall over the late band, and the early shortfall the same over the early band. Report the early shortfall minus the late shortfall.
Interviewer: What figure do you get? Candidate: -0.16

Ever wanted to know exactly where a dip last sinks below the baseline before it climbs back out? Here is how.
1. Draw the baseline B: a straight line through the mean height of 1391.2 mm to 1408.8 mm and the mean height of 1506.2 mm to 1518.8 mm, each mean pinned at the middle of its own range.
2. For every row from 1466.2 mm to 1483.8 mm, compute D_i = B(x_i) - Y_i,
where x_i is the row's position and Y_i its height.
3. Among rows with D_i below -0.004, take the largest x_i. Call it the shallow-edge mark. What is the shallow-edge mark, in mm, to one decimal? 1482.5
